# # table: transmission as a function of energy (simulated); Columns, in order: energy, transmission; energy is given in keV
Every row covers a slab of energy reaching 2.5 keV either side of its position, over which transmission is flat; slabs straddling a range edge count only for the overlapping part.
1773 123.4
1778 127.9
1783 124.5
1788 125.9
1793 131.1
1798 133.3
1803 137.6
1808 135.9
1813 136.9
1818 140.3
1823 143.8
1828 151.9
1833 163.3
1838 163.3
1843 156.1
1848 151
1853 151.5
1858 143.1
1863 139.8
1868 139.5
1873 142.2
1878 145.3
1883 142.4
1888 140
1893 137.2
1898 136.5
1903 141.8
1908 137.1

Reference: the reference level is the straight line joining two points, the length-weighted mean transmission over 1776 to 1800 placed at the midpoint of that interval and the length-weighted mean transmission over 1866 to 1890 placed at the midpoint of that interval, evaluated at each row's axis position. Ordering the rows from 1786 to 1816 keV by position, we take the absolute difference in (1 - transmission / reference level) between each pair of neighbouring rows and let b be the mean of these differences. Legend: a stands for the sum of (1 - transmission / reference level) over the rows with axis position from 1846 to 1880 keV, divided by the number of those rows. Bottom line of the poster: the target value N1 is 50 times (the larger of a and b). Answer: 0.93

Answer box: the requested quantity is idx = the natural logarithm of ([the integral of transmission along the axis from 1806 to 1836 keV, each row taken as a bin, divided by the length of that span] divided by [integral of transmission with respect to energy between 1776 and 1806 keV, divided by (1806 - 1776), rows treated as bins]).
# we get 0.11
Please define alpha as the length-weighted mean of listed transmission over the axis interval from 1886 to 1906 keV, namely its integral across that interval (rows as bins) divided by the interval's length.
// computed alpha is 139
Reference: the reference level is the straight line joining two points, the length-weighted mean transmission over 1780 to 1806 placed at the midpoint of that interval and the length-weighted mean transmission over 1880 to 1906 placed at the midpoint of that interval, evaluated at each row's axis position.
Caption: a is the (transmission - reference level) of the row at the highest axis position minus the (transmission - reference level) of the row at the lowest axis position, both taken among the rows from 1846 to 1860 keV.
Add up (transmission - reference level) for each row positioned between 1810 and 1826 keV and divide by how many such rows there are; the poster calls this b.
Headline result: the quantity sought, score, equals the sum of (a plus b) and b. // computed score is 6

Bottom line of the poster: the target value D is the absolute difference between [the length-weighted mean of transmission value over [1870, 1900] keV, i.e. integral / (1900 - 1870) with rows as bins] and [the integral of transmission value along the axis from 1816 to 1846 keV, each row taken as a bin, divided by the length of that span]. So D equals 13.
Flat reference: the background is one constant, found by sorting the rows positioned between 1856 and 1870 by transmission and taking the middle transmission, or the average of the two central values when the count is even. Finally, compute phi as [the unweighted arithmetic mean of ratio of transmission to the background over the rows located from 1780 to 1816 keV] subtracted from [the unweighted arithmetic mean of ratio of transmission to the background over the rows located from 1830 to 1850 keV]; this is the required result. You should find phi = 0.19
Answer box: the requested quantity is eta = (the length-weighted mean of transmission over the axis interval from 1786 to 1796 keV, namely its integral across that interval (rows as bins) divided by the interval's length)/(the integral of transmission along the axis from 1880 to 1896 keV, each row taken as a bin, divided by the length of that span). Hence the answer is 0.92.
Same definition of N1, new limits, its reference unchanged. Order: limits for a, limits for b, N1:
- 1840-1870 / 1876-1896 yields 1.20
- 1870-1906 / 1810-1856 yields 1.77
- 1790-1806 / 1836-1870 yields 1.73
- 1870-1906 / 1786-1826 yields 0.95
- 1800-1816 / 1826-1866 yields 2.04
